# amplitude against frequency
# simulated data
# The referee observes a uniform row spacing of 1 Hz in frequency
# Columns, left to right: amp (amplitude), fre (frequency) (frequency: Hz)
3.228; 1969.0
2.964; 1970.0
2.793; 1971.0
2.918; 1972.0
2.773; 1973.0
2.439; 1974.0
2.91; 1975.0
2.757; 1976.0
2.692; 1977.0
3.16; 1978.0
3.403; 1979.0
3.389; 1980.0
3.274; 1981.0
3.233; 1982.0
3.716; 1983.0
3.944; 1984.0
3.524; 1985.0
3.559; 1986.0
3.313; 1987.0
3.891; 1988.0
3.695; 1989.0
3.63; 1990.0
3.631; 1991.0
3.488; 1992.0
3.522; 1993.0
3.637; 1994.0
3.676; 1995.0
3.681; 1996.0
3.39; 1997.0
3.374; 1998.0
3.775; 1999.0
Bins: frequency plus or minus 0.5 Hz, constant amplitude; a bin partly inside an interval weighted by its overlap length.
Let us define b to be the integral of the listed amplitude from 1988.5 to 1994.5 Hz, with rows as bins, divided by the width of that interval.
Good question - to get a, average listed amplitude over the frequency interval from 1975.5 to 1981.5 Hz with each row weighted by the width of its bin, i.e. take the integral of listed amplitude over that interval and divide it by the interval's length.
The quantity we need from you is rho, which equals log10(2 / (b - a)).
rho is 0.6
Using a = 3.1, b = 3.60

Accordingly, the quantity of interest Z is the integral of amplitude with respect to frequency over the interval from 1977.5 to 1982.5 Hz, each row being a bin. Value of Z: 16.5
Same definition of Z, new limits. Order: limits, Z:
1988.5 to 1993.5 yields 18.0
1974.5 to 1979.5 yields 14.9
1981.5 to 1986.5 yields 18.0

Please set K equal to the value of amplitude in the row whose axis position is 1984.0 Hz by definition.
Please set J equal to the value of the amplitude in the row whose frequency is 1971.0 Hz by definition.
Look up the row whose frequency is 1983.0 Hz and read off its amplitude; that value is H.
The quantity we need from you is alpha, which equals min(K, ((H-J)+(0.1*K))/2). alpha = 0.7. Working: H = 3.716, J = 2.793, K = 3.944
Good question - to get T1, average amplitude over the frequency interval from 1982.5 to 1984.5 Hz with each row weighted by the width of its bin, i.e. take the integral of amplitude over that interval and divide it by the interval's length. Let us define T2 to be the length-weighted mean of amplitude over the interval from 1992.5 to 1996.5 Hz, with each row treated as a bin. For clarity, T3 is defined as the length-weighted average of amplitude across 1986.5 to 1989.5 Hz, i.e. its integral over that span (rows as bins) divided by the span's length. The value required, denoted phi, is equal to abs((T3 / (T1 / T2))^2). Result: 12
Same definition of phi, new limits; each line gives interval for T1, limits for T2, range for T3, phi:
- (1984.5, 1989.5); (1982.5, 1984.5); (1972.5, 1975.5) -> 8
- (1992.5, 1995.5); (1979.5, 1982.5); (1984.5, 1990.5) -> 11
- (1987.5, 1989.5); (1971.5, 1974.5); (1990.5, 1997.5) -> 7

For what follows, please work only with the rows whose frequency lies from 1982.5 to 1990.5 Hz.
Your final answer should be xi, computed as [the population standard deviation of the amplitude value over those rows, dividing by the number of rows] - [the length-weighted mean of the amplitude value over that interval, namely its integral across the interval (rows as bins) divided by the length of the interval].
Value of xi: -3.5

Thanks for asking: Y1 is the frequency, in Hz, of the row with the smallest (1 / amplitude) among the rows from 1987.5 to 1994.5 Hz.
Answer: 1988.0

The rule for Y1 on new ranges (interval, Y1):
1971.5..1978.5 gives 1978.0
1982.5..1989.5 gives 1984.0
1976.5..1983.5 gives 1983.0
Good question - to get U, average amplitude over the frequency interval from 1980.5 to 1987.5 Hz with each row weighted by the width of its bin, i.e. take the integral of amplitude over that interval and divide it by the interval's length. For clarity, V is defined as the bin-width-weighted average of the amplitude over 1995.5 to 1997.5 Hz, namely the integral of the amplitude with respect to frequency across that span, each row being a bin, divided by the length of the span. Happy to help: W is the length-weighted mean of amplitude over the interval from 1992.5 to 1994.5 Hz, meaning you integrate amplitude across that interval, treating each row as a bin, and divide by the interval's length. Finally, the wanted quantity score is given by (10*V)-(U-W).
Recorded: 35.4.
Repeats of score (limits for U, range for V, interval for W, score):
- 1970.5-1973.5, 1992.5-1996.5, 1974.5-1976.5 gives 36.3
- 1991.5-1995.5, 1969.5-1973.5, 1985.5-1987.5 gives 28.5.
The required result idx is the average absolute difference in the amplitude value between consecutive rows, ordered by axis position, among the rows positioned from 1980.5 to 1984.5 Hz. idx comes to 0.25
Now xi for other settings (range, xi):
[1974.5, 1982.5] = -2.8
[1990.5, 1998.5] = -3.4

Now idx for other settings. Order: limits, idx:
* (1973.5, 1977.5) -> 0.23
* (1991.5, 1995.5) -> 0.06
